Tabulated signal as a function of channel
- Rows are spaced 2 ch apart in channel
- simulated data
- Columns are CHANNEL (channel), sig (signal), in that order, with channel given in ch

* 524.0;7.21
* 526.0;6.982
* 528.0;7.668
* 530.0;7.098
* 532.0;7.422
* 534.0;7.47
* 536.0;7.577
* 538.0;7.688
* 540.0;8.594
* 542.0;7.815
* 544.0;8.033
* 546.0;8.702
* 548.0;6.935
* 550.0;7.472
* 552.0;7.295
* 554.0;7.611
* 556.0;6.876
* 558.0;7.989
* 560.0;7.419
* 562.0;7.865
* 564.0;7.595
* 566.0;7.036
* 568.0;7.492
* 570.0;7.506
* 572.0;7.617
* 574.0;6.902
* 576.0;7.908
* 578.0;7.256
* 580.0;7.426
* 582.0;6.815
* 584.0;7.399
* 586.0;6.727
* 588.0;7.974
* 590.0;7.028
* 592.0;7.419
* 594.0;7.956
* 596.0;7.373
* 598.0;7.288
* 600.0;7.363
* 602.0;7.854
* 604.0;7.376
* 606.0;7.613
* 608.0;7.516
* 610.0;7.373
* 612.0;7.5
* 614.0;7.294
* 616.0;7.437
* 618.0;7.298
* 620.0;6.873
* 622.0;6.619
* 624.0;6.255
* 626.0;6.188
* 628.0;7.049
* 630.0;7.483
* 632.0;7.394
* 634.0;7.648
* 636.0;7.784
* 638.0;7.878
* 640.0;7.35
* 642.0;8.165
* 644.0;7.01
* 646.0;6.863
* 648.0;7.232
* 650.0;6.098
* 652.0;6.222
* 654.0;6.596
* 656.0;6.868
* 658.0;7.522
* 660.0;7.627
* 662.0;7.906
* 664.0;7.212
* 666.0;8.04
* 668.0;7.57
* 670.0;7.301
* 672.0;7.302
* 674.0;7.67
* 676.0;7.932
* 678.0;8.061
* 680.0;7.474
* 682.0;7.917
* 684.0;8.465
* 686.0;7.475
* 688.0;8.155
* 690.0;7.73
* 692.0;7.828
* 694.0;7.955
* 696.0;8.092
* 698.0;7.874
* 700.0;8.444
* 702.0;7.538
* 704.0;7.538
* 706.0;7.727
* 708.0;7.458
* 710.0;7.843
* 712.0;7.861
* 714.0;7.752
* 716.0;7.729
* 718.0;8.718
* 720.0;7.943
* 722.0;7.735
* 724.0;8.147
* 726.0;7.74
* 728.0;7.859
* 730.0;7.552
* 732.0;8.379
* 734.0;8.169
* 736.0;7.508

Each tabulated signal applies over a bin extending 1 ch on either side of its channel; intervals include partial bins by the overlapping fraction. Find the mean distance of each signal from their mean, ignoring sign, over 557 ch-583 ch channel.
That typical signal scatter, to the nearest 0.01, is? 0.28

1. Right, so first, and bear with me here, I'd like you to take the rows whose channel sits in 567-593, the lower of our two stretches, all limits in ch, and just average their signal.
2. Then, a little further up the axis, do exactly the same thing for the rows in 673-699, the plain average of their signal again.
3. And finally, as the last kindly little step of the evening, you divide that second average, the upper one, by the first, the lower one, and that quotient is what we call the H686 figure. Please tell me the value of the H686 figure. 1.07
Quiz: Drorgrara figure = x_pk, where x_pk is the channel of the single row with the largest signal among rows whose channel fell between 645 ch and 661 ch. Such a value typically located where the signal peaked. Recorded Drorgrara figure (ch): 660.0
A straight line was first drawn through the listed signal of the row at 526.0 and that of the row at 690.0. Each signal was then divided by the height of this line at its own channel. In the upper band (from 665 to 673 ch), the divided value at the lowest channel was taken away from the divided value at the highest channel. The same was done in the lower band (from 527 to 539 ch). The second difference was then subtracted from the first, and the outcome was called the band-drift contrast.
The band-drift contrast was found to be -0.10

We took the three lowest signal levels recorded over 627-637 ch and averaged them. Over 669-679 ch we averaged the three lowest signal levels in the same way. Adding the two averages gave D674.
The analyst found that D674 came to 14.7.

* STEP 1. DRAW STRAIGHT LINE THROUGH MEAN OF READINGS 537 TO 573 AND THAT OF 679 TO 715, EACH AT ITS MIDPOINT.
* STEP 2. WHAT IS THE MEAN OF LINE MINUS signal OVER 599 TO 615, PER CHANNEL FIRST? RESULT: 0.23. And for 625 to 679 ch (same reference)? 0.44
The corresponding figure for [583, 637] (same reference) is 0.42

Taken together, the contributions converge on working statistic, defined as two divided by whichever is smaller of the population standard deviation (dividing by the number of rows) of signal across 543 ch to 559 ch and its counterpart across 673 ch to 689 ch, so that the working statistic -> 6.22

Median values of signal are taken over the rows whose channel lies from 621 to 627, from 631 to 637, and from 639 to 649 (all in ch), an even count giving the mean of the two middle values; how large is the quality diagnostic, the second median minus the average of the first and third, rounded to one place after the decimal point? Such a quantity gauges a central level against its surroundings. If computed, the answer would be 0.9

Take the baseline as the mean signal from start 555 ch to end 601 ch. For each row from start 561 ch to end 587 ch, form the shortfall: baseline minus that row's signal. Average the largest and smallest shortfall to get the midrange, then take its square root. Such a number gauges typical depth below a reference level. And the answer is 0.3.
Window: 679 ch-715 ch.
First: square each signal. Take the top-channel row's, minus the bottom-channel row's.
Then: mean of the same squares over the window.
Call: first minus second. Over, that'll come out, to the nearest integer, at -57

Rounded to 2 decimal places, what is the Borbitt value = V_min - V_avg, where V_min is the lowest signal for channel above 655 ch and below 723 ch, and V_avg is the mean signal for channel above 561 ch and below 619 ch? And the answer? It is -0.55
